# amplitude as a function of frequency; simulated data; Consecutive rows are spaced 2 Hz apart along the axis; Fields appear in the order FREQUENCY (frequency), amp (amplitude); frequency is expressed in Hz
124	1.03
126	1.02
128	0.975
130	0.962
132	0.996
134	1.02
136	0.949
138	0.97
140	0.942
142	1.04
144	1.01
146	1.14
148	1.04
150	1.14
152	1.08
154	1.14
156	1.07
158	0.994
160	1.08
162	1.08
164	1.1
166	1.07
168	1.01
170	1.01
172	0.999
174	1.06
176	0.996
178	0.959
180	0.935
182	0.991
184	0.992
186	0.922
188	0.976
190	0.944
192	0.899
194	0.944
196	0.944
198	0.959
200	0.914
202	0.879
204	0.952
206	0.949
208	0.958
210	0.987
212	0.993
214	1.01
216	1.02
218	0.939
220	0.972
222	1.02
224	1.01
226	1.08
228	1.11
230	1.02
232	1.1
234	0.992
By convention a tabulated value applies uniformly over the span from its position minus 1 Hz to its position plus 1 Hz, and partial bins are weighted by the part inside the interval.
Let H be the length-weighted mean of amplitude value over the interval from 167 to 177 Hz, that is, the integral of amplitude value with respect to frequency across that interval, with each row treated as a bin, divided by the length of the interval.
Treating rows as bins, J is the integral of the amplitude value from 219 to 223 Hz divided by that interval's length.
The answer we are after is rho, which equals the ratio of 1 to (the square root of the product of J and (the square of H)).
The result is 0.99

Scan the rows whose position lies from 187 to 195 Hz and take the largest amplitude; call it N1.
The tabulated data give 0.976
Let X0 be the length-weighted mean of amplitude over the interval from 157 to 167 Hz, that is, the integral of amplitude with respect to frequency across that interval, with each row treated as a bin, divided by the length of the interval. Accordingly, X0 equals 1.06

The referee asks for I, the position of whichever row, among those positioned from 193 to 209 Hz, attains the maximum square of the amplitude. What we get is 198 Hz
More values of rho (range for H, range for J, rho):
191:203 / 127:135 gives 1.09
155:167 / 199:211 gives 0.97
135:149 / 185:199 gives 1.02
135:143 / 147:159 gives 0.99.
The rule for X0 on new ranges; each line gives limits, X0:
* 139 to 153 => 1.06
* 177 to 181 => 0.95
